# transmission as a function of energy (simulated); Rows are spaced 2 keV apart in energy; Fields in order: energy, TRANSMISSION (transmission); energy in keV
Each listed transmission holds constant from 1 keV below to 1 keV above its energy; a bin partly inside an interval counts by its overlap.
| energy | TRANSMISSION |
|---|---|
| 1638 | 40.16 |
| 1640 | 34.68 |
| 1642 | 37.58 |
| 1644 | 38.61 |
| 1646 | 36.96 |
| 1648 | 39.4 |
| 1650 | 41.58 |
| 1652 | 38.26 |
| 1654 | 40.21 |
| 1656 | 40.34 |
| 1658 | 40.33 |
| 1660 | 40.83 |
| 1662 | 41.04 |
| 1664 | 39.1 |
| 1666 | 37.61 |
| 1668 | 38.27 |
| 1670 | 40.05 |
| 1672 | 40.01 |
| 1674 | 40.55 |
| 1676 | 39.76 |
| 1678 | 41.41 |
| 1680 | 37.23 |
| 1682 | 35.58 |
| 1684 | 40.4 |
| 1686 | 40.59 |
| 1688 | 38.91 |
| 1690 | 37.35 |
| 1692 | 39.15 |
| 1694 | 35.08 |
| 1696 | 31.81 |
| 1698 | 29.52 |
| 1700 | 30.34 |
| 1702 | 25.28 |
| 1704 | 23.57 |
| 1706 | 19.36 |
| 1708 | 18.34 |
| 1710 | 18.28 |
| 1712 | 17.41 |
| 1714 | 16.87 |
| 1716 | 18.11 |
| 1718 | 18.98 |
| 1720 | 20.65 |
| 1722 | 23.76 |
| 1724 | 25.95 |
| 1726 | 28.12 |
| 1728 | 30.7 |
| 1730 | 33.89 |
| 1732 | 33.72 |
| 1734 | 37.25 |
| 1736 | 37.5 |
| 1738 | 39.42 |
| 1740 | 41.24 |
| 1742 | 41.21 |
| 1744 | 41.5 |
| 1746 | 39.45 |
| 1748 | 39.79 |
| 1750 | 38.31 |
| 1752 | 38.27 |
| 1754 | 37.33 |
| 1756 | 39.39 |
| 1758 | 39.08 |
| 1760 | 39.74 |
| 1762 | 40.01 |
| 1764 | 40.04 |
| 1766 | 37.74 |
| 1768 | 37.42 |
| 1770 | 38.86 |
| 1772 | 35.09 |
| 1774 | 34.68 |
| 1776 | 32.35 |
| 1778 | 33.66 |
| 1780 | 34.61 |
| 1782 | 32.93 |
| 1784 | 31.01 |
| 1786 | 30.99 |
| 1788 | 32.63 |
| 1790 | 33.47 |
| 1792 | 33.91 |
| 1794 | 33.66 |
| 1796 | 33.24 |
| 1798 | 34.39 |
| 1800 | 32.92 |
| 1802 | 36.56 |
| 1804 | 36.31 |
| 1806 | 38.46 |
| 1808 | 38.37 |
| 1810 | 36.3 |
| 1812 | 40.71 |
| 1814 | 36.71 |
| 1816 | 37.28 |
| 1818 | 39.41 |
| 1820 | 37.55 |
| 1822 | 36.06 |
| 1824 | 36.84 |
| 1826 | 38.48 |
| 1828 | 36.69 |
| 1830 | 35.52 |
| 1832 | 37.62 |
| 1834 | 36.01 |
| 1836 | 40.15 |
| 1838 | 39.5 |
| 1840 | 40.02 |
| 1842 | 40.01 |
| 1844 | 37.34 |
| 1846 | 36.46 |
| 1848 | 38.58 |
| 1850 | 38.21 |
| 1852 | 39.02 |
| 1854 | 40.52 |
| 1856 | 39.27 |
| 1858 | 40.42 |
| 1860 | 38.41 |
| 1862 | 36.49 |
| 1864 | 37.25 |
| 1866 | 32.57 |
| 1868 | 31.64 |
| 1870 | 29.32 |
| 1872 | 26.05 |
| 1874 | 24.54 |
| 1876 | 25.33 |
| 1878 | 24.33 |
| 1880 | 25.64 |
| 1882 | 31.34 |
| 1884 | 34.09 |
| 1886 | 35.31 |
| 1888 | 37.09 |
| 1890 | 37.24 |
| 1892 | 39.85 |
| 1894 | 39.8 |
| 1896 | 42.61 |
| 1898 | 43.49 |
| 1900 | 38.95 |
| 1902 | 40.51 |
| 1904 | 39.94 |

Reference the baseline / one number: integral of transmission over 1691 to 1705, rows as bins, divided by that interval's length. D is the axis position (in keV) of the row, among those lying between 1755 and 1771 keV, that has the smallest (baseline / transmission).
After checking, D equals 1764 keV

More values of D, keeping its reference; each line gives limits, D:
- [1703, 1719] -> 1704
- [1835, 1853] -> 1836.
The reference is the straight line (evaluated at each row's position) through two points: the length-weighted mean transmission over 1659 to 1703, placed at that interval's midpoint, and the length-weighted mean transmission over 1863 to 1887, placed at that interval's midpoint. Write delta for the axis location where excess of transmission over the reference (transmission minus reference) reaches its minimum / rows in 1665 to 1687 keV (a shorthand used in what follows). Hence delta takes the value 1682 keV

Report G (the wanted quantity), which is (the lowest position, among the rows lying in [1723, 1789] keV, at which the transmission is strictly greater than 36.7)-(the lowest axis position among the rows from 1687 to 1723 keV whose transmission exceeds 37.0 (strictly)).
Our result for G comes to 46 keV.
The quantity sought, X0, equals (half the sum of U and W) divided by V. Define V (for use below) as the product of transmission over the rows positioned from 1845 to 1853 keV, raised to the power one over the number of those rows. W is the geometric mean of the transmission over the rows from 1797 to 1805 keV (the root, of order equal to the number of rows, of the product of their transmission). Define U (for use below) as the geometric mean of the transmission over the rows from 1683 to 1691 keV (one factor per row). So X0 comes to 0.98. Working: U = 39.3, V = 38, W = 35.0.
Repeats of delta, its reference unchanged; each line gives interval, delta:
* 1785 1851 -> 1786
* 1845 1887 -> 1878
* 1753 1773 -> 1772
